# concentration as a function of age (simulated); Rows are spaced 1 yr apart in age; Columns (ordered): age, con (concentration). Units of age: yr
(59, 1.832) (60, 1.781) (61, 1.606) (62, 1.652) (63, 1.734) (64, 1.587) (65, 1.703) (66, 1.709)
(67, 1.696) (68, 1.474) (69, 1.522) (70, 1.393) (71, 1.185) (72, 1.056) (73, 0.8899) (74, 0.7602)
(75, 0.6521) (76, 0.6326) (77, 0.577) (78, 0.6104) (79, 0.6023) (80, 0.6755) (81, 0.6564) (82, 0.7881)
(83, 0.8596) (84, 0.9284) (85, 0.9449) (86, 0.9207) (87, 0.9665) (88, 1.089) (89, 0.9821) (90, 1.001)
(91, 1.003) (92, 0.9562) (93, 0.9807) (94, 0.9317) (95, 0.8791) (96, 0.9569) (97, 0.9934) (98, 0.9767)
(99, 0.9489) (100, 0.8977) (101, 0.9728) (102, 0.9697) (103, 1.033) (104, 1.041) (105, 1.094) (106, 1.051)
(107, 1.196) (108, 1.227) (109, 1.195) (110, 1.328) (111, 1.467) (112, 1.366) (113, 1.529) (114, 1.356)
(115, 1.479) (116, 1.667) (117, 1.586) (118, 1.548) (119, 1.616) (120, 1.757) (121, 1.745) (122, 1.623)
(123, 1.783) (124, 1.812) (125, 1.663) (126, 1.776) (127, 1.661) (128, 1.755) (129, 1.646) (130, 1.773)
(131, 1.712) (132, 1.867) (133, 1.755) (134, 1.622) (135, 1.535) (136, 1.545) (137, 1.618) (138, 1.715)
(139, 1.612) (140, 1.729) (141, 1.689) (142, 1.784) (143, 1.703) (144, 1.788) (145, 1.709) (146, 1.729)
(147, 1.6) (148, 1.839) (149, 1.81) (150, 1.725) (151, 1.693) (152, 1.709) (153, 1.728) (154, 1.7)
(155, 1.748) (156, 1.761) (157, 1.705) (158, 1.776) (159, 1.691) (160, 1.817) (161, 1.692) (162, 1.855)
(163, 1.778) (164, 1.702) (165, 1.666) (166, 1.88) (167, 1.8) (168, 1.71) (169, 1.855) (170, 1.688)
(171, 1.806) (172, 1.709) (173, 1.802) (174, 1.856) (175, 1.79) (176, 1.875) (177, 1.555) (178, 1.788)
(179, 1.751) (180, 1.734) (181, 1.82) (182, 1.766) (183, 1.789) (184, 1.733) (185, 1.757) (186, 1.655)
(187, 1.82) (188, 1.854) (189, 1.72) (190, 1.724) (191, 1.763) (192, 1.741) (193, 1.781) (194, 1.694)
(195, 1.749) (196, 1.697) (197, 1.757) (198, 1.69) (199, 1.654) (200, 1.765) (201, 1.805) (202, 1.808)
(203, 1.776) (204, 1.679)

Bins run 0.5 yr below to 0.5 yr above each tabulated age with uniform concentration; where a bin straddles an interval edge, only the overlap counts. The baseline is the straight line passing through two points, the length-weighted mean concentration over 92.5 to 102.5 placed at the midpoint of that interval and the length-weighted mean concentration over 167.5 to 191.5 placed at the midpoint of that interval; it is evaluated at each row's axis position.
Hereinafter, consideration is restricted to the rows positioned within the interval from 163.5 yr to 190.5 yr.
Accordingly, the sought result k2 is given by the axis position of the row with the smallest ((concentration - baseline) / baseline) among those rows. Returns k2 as 177 yr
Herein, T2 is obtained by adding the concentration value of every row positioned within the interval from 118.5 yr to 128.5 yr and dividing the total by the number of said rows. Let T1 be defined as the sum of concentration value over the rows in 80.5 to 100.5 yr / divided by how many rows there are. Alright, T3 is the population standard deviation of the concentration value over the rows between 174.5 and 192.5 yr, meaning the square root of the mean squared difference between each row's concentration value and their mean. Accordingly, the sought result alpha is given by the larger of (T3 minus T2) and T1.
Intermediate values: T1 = 0.93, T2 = 1.72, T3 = 0.071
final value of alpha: 0.93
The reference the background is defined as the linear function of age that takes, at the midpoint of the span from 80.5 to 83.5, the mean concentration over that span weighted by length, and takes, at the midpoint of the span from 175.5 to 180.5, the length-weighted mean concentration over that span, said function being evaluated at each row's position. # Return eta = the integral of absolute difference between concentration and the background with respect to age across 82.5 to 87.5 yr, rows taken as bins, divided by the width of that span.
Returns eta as 0.13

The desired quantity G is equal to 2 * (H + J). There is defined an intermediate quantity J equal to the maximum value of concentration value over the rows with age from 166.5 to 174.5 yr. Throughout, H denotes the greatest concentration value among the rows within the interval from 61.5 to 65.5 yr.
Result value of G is 7.2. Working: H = 1.734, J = 1.856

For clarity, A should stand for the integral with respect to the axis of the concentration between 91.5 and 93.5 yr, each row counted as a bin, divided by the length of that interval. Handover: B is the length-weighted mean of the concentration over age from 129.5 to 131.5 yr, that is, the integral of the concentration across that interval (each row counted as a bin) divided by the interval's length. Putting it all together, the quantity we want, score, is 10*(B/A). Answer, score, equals 18.0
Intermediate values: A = 0.97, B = 1.74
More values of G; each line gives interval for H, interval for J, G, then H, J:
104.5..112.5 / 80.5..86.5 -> 4.8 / 1.467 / 0.9449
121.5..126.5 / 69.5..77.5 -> 6.4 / 1.812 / 1.393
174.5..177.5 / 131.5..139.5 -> 7.5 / 1.875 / 1.867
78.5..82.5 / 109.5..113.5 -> 4.6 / 0.7881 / 1.529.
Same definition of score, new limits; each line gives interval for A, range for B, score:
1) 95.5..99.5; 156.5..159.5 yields 17.8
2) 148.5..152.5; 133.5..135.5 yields 9.1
